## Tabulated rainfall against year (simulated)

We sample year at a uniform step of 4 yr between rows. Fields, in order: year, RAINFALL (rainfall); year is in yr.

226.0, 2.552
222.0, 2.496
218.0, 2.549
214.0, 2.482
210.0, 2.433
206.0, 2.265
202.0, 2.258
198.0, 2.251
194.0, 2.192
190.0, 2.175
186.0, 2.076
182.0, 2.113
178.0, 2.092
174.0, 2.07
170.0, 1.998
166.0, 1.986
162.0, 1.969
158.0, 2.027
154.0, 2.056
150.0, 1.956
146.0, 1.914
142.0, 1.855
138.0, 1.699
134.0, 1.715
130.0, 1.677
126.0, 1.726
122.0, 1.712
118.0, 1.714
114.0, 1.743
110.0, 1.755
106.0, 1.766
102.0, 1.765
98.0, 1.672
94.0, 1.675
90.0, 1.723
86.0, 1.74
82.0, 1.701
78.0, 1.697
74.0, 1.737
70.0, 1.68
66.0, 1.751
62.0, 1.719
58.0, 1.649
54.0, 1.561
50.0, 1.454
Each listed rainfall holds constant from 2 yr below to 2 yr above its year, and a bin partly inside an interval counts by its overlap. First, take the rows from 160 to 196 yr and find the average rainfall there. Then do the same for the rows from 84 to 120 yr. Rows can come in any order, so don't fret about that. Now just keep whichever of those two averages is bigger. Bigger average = 2.1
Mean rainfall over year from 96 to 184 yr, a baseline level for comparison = 1.86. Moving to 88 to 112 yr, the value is 1.73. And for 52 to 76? 1.68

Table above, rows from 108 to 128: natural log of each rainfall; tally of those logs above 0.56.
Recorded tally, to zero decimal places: 1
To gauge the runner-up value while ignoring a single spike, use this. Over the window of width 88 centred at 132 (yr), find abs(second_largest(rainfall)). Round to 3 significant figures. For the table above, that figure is 2.06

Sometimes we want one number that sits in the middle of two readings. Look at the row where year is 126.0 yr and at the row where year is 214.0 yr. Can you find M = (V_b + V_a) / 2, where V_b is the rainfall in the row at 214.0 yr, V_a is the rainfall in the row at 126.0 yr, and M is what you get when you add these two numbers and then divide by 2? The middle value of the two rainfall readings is 2.10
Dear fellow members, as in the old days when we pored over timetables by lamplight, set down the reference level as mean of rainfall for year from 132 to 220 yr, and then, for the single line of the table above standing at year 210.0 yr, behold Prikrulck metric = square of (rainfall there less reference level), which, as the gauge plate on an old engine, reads 0.113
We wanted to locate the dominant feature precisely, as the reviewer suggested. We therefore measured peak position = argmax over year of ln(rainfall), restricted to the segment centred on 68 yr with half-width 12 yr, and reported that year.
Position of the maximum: 66.0 yr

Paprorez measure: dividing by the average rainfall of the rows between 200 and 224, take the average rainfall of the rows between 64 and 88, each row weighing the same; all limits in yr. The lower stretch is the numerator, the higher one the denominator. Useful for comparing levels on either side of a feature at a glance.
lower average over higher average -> 0.71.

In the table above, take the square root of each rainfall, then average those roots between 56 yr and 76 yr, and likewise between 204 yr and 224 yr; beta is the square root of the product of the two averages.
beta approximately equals 1.43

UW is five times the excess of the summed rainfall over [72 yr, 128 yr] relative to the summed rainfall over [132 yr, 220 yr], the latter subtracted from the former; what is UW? -110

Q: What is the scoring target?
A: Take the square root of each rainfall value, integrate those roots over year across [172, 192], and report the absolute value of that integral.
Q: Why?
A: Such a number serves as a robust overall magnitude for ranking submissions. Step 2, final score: 29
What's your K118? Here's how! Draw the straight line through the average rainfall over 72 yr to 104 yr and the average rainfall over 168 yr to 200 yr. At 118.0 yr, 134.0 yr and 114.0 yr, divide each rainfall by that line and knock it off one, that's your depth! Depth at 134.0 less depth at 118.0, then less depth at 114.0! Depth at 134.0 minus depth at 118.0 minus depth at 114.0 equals -0.01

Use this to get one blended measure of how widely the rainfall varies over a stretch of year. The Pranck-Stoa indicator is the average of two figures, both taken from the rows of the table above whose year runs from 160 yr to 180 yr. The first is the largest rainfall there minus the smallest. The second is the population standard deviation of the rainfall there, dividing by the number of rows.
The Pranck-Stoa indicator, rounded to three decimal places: 0.086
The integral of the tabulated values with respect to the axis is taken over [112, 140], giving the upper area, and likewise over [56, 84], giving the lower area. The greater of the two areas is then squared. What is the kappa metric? 2299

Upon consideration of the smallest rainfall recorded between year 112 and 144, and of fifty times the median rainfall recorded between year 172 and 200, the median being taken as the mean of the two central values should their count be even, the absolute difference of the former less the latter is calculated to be 104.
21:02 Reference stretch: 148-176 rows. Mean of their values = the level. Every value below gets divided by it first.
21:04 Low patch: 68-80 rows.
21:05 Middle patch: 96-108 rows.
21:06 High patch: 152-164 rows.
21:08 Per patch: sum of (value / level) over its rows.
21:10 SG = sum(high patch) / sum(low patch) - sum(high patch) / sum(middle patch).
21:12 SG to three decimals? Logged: 0.020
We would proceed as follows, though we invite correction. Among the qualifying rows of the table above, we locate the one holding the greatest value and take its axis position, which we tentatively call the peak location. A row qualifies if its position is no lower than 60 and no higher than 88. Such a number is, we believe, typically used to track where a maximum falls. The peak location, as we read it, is 66.0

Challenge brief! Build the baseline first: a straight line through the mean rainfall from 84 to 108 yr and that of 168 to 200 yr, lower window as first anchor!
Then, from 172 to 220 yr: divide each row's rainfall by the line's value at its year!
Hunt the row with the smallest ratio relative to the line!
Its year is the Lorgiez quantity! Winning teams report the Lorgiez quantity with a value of 186.0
